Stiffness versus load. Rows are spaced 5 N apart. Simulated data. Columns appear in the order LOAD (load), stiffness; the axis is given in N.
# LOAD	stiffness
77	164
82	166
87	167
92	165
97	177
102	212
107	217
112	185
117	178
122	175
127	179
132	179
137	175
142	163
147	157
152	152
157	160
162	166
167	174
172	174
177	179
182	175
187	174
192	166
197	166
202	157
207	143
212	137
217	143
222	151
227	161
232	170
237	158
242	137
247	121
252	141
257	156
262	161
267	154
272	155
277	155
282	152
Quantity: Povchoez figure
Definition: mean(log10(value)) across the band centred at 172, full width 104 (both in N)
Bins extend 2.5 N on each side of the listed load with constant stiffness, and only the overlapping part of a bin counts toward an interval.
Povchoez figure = 2.21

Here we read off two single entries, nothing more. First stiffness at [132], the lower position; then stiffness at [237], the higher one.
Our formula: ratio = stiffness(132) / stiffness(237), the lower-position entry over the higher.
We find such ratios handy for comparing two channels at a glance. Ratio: 1.13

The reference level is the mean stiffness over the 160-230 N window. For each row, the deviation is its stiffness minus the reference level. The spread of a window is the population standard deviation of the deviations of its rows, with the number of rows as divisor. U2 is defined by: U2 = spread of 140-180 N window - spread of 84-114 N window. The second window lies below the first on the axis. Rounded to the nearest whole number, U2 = -12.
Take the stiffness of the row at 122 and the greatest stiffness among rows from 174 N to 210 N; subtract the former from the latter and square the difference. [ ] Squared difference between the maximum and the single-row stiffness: 16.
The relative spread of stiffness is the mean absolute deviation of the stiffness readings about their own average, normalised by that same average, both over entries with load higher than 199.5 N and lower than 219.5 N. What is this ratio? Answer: 0.04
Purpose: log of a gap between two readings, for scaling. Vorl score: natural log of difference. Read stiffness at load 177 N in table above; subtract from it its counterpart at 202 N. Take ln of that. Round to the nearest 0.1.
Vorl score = 3.1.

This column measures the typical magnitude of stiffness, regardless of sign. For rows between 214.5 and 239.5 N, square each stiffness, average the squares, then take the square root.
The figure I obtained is 157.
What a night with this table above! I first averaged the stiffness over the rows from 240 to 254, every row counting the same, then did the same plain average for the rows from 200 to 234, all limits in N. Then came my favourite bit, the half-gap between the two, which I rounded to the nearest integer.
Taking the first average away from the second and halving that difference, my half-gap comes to 9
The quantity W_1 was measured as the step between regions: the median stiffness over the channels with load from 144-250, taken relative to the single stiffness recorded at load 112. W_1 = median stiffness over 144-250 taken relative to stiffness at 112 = -25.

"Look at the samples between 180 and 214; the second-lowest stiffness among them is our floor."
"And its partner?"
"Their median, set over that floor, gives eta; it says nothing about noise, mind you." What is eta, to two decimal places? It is 1.16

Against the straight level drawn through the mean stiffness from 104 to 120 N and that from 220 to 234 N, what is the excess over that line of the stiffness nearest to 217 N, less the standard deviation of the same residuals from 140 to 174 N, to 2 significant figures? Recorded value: -31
